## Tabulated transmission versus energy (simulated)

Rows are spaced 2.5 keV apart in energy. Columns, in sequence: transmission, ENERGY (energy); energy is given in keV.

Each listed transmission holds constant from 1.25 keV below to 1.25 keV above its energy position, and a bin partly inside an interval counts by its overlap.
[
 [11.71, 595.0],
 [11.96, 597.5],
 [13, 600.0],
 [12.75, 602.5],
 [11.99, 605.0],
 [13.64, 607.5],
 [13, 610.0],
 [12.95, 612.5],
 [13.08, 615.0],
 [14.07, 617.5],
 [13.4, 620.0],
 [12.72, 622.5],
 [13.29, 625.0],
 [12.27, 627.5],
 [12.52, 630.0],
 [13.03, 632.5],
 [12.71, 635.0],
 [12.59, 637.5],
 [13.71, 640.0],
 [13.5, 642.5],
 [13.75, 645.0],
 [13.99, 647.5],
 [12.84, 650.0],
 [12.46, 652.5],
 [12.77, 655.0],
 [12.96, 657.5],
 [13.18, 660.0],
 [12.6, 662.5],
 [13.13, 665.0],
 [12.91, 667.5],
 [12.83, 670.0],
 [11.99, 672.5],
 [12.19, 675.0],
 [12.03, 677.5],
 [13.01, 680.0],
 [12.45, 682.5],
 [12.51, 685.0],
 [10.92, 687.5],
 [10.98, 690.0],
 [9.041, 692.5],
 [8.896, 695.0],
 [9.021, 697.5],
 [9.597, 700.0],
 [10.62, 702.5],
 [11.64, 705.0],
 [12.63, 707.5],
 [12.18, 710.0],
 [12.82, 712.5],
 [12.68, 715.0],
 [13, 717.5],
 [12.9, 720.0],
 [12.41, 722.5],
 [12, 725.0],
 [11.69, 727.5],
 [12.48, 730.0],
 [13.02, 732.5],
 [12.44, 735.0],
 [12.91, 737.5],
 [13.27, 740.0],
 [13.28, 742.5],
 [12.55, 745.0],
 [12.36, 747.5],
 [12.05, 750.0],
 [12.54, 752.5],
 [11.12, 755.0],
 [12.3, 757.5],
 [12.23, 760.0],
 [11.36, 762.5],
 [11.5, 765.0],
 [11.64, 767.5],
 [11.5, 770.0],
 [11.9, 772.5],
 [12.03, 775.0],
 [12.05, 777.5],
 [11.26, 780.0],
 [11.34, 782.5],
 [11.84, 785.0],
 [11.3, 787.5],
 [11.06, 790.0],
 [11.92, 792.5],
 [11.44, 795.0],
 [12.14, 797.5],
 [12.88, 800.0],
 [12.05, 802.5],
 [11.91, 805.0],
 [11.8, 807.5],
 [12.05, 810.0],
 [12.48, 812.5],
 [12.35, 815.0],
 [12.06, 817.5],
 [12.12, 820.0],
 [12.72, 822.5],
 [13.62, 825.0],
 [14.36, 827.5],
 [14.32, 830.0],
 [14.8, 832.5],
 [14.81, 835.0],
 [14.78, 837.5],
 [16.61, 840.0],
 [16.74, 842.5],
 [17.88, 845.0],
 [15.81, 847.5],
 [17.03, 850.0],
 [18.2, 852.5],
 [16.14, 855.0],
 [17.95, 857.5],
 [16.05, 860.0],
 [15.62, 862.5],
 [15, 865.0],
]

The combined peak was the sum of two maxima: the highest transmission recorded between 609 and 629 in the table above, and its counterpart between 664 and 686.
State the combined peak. 27.2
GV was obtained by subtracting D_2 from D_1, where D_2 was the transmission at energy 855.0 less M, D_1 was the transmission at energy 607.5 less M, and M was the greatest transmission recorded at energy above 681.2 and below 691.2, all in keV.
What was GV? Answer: -2.5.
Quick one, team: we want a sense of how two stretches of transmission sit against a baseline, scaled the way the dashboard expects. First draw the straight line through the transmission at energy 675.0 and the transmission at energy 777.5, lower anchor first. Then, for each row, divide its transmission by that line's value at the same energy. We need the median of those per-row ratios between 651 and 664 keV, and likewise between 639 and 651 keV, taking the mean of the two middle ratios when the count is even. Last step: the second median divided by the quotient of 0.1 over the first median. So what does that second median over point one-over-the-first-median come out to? 11.7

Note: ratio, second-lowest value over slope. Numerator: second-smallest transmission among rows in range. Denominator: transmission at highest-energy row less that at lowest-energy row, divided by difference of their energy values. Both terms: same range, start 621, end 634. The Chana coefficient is 404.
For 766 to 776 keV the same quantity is 224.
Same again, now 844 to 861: -132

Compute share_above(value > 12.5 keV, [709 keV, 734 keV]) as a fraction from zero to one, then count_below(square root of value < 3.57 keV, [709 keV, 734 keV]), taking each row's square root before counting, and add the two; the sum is 6.5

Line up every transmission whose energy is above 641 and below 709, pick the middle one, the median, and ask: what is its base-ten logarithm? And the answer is 1.10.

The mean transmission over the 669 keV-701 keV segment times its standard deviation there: 17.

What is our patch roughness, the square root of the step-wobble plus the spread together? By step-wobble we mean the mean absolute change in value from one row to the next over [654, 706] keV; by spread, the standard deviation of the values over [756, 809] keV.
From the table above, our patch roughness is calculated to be 0.99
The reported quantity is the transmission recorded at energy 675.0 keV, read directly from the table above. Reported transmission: 12.19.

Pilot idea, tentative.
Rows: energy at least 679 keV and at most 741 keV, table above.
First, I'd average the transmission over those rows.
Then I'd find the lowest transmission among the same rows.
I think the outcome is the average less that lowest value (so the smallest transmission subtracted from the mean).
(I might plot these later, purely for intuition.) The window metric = 2.9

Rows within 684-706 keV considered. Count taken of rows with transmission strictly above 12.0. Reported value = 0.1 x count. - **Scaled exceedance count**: 0.1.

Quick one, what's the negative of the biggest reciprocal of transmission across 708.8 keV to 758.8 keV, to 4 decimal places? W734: -0.0899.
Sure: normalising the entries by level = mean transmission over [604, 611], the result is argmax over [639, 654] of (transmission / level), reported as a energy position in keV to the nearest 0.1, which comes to 647.5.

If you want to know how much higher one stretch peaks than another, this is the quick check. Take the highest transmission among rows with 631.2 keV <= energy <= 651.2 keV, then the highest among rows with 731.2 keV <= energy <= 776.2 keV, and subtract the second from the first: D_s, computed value 0.7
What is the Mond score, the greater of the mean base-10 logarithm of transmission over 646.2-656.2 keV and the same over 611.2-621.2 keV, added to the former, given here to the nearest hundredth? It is 2.24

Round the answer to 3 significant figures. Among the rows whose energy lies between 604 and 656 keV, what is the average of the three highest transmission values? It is 13.9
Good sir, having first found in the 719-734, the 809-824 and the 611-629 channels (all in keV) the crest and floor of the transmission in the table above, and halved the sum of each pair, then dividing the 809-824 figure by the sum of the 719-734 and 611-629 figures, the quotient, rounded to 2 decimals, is 0.49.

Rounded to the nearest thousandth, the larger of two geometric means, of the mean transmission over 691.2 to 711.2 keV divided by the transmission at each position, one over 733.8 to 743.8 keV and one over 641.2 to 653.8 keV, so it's 0.806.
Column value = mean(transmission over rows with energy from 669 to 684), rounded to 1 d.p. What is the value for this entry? 12.4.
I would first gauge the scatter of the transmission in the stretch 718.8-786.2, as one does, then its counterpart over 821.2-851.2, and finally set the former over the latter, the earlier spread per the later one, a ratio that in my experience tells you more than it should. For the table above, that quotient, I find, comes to 0.4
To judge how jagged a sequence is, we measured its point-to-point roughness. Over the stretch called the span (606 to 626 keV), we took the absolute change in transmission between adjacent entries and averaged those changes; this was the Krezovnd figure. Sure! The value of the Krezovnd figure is 0.53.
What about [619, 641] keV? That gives 0.57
